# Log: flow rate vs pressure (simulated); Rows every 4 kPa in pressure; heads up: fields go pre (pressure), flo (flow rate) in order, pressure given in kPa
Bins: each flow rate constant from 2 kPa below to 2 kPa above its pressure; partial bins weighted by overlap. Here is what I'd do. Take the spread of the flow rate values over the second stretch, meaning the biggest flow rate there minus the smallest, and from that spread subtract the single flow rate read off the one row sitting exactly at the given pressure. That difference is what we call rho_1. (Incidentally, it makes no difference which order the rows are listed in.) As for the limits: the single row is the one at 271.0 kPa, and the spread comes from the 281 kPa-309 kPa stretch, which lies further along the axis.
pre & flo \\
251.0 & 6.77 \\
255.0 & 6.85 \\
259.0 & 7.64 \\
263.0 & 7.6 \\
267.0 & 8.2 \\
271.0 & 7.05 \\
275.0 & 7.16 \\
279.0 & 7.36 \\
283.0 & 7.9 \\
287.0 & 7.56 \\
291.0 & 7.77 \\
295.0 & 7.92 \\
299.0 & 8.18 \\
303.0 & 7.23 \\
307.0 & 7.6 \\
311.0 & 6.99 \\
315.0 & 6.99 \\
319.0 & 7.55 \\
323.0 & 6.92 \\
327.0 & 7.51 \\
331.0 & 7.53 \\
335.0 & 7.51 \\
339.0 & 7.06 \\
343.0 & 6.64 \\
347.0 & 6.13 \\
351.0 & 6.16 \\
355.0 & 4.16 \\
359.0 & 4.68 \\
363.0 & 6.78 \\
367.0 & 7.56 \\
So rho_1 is -6.10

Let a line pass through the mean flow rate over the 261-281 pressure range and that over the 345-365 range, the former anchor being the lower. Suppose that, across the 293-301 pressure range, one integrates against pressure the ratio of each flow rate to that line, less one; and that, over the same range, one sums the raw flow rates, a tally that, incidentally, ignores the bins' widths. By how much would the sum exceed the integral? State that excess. 14.7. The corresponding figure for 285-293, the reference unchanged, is 14.7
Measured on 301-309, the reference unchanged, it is 14.0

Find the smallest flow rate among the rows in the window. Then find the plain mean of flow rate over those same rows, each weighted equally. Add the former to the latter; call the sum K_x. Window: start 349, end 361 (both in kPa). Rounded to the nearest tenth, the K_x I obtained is 9.2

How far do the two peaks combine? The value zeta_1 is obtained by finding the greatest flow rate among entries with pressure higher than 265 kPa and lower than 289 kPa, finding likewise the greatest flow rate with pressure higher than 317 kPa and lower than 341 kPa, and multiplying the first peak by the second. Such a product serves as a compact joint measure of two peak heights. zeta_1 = 61.9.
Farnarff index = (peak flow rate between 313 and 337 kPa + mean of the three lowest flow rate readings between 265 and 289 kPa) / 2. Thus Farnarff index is 7.37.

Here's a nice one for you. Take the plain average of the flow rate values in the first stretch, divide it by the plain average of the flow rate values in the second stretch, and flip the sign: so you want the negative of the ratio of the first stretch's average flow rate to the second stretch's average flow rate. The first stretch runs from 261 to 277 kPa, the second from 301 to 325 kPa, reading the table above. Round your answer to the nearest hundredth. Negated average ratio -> -1.04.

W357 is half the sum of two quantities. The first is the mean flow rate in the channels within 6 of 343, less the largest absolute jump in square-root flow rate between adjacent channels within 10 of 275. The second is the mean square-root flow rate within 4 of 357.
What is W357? 4.3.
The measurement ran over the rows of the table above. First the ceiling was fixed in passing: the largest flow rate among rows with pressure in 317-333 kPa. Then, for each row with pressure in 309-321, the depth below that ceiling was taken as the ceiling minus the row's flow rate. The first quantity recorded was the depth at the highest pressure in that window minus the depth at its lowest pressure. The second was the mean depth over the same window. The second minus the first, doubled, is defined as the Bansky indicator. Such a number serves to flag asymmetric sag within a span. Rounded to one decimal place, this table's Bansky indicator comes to 1.9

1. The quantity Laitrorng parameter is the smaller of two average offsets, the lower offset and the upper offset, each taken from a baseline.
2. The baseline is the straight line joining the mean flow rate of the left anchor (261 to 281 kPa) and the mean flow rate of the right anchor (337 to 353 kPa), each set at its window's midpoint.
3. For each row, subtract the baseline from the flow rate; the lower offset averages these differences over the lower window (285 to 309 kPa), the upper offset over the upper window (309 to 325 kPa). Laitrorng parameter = 0.25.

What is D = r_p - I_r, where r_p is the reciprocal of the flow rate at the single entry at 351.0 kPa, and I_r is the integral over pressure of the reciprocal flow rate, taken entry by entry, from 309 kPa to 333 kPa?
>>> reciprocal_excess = -3.2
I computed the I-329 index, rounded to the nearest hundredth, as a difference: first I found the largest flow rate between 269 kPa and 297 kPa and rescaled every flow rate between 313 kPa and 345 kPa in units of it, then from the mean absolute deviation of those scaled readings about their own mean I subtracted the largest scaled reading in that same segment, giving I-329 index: -0.91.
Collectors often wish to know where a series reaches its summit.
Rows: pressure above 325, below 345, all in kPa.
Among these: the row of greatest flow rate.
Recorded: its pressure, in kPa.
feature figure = 331.0 kPa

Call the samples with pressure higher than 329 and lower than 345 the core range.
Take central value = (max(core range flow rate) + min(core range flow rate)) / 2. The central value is 7.1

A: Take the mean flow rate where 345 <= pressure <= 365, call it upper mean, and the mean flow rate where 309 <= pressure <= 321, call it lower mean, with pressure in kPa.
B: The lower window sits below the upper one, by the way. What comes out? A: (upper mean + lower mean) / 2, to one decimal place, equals 6.4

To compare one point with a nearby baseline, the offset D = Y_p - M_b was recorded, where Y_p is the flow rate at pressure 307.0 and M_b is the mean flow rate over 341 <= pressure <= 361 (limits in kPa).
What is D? 2.0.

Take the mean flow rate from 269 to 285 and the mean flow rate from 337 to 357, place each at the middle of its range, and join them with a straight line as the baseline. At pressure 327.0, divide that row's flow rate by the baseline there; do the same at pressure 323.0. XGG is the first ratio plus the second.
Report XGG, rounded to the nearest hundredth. 2.24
